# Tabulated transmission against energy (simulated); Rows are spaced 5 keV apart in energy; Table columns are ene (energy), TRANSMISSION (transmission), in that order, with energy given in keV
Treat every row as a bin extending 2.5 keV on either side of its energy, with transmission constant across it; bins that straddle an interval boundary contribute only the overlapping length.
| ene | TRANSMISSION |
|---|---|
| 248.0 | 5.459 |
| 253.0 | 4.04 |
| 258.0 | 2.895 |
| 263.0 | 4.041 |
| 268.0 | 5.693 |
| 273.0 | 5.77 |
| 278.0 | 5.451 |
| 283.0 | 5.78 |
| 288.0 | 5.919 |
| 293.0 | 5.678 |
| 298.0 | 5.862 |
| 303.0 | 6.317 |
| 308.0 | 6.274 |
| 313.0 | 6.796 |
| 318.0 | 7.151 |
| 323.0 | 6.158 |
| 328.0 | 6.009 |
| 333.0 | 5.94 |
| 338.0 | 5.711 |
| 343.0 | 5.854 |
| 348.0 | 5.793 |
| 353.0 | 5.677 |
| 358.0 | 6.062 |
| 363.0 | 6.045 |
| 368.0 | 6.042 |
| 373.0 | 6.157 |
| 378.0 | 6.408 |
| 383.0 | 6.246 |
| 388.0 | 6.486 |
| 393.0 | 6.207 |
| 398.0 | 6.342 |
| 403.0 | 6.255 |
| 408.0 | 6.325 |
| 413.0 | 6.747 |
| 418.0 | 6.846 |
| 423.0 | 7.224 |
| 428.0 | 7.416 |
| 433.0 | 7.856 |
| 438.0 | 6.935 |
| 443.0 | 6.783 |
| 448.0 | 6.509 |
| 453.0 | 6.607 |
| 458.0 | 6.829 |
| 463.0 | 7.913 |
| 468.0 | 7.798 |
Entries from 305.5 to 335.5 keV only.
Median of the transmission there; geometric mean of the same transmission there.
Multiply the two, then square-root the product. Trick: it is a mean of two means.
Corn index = 6.3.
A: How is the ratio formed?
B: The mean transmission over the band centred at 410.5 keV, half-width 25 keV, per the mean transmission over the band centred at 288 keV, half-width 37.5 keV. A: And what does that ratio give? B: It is 1.21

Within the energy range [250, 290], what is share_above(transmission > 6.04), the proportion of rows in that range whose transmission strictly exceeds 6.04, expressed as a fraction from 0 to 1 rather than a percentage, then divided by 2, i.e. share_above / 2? 0.0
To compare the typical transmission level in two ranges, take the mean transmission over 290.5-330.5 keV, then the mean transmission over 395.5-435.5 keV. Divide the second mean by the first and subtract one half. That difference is 0.59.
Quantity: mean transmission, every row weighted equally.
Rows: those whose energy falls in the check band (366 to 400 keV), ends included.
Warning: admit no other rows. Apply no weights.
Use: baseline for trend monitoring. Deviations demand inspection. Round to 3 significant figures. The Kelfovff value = 6.27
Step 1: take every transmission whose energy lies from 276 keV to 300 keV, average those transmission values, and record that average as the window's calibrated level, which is 5.7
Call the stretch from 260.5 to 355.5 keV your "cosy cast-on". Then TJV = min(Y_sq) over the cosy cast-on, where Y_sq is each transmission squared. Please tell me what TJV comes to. 16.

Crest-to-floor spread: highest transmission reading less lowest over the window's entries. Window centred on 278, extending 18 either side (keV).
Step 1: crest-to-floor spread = 1.9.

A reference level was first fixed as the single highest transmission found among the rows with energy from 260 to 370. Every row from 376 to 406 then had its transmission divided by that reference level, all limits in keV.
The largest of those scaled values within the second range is 0.91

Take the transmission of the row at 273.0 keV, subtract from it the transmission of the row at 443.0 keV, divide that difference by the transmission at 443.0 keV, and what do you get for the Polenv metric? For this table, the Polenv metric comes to -0.15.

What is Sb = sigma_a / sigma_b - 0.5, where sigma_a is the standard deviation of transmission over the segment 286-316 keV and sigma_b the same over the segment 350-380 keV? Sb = 1.2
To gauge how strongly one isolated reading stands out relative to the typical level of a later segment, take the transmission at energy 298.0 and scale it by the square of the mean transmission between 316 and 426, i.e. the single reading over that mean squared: 0.150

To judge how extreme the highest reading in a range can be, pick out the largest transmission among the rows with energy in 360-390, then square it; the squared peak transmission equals 42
